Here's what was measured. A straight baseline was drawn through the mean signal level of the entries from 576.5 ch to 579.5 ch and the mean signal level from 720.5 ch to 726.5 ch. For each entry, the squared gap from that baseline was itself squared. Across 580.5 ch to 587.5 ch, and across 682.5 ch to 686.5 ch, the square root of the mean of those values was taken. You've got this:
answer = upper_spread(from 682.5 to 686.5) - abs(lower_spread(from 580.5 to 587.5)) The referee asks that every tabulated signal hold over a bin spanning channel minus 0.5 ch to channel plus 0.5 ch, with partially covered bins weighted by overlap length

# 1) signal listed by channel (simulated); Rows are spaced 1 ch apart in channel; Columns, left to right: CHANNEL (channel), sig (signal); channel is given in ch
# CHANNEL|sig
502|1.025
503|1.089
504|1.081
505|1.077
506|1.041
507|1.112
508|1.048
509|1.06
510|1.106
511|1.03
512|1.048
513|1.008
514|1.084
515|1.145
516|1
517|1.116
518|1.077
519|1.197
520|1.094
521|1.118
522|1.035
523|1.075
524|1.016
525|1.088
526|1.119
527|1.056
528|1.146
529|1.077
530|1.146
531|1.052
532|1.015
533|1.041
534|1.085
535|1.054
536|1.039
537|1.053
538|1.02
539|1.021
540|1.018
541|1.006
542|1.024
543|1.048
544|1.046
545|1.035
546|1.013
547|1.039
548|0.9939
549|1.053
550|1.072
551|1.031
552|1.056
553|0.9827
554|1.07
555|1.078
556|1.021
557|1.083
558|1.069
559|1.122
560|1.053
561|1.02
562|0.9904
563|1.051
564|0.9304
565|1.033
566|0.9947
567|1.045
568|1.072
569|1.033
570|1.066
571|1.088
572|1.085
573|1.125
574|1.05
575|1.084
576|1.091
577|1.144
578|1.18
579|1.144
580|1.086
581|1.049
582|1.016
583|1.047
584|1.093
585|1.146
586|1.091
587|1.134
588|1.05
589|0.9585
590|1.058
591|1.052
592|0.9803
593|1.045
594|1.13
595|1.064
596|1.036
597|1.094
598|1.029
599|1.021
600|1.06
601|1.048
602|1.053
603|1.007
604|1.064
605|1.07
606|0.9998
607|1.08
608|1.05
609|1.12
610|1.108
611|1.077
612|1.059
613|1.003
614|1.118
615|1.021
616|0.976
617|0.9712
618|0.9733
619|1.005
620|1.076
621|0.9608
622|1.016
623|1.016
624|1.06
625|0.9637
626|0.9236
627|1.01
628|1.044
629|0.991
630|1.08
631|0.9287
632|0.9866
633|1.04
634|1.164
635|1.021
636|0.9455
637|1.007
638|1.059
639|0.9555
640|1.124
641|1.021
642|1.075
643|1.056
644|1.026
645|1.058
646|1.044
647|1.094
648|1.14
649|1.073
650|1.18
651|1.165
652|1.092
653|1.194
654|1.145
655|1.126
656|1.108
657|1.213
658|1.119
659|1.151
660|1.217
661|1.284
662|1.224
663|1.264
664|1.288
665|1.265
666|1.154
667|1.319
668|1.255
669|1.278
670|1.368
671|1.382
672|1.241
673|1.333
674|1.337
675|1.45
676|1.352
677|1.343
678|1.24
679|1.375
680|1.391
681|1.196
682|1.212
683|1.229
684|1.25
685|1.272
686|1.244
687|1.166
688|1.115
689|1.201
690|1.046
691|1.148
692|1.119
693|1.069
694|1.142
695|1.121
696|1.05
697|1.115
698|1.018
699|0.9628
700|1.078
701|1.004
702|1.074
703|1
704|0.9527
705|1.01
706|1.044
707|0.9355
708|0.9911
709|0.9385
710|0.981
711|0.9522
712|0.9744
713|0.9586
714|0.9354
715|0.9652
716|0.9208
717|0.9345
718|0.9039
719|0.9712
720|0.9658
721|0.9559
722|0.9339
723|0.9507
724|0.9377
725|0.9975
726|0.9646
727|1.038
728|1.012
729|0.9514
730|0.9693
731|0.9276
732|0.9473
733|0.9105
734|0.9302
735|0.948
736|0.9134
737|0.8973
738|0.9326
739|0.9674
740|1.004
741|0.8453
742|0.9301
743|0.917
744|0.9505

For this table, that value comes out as 0.05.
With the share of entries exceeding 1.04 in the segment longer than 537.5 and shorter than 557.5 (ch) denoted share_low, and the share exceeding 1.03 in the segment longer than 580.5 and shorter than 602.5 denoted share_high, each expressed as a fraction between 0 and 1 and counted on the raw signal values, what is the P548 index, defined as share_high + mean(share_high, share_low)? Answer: 1.4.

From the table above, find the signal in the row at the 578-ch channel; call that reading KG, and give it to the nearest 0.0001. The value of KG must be 1.1800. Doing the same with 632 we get 0.9866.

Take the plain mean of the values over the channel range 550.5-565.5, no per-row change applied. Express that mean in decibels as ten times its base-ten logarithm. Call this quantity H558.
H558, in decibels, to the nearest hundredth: 0.17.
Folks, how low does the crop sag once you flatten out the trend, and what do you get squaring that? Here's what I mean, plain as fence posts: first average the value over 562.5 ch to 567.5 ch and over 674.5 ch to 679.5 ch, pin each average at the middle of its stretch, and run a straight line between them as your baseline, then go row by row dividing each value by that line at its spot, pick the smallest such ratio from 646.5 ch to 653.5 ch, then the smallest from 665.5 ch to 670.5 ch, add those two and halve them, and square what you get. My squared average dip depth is 0.742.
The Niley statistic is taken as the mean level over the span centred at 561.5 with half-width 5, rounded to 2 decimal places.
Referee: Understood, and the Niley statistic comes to 1.03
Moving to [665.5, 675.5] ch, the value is 1.31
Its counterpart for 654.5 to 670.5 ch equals 1.23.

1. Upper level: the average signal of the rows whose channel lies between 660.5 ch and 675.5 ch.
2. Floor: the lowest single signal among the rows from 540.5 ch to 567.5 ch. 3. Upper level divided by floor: 1.39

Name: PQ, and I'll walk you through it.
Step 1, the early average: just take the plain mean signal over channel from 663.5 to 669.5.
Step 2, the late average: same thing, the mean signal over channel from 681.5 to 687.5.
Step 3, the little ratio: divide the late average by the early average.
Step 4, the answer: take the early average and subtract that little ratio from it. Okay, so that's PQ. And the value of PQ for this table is 0.28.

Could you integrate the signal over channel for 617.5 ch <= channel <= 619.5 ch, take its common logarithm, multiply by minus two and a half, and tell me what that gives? -0.741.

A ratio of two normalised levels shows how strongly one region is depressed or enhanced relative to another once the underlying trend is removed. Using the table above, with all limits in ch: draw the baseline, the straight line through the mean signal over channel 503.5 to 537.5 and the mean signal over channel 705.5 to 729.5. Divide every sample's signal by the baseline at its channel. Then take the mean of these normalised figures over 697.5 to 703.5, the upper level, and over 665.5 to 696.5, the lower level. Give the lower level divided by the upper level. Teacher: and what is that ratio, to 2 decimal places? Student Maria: 1.20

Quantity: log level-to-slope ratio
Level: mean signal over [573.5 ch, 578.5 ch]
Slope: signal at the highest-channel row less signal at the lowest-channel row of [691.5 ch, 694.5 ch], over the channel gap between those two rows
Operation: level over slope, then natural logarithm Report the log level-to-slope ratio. 4.6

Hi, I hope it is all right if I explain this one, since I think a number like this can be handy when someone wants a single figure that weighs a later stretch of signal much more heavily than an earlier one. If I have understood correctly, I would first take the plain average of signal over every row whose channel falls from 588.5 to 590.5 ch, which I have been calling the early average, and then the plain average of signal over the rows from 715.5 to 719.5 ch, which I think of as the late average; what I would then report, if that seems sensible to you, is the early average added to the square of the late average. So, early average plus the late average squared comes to 1.9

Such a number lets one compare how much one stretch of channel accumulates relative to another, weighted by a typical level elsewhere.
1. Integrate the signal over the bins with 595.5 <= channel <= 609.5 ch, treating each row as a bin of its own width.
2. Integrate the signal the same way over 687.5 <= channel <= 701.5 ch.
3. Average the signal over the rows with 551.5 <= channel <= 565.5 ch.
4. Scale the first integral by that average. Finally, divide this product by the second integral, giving 1.01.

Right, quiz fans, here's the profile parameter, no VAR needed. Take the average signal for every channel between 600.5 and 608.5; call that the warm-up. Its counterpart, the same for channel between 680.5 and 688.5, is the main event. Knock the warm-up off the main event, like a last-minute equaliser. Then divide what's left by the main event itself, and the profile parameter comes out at 0.14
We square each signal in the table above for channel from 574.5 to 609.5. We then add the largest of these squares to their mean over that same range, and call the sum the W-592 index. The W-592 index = 2.5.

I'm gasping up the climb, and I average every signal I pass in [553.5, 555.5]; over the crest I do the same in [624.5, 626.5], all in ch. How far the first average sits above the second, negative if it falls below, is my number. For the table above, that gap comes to 0.13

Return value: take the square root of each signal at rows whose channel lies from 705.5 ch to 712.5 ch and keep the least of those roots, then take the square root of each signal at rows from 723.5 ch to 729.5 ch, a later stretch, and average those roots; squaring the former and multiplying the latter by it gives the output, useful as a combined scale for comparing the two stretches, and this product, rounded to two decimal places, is 0.93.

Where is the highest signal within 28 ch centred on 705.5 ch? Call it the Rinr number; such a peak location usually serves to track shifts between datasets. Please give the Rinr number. 694 ch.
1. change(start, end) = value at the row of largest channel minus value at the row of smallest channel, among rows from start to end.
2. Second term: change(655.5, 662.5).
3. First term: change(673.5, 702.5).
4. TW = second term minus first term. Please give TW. 0.38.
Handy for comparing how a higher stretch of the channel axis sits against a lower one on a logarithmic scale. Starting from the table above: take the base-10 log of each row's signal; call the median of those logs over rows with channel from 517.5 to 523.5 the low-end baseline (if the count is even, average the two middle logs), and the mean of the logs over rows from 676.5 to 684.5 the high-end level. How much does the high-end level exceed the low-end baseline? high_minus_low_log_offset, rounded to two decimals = 0.07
